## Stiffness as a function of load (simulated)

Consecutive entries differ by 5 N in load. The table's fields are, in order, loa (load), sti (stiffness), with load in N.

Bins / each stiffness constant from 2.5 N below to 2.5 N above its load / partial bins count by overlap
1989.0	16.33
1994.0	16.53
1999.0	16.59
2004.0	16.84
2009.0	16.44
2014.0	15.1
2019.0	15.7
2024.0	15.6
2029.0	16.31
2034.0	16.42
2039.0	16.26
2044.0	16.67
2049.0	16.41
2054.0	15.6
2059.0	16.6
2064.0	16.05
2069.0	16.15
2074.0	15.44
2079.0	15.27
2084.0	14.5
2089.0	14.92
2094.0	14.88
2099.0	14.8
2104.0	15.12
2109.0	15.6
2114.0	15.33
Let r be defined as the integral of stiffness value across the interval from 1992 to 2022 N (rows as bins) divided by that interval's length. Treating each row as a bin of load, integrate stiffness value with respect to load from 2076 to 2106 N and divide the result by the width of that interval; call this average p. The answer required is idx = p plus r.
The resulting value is 31.1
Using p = 14.9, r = 16.2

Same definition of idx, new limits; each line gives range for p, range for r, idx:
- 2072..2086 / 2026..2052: 31.5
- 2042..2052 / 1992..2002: 33.1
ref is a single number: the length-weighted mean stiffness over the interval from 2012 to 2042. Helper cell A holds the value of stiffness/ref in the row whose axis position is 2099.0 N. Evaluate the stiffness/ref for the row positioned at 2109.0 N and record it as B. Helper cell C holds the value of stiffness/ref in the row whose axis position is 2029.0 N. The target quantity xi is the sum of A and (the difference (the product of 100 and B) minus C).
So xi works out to 98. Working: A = 0.93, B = 0.98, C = 1.02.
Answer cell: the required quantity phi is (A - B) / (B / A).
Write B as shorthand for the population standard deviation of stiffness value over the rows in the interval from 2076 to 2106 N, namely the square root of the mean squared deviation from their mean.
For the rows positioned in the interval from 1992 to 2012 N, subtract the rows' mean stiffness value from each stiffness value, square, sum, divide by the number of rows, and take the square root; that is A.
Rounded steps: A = 0.15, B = 0.24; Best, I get -0.06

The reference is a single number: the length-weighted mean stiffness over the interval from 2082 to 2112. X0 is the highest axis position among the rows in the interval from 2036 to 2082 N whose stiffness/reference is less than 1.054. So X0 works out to 2079.0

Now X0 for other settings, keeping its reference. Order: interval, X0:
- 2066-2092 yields 2089.0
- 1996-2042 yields 2024.0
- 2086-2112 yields 2109.0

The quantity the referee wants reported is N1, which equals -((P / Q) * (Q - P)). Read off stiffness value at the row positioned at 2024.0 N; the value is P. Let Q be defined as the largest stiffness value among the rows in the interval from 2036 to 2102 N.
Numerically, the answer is -1.0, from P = 15.6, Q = 16.67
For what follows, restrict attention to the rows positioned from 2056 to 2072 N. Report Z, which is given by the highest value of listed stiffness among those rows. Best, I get 16.6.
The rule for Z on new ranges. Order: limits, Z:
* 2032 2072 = 16.67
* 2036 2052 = 16.67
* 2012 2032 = 16.31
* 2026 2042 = 16.42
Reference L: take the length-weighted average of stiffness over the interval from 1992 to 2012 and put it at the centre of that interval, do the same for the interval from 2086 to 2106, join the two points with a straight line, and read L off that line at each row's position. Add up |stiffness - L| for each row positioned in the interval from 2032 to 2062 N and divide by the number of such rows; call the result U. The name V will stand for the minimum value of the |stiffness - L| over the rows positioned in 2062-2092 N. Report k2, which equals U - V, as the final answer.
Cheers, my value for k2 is 0.50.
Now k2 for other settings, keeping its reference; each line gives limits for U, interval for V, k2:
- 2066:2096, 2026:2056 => 0.24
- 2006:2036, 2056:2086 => 0.45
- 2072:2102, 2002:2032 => 0.18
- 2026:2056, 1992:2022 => 0.42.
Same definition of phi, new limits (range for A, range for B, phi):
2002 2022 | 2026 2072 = 0.81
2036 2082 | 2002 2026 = -0.11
